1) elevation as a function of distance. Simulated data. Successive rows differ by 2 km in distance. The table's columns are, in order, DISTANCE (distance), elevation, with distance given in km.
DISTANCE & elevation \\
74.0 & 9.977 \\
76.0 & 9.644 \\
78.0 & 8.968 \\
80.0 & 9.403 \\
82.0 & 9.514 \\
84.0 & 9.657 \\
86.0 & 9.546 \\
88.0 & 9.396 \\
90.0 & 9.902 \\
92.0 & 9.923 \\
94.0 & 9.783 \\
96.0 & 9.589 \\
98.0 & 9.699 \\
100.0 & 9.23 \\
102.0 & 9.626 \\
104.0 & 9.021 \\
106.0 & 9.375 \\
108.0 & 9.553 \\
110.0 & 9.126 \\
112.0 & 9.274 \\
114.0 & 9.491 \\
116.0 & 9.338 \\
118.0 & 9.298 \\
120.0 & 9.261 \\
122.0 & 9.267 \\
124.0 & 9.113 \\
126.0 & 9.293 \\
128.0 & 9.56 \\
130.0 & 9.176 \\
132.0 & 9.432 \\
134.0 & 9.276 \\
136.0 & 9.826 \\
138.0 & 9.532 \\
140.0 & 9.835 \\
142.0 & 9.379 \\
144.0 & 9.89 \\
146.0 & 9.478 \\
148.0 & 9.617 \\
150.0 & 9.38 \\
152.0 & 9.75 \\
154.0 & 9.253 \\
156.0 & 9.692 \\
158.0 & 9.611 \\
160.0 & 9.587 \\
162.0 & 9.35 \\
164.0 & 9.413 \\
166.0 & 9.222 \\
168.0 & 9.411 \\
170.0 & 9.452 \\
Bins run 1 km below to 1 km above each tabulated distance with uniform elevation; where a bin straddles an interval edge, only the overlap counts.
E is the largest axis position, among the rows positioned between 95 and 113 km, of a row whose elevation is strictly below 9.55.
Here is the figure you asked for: 112.0 km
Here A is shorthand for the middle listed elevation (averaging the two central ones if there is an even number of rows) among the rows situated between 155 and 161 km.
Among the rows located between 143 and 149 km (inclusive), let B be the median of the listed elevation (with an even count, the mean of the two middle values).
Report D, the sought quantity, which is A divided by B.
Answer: 0.999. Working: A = 9.61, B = 9.62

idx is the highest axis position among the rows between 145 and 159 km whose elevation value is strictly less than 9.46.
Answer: 154.0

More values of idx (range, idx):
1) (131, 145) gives 142.0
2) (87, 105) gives 104.0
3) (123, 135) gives 134.0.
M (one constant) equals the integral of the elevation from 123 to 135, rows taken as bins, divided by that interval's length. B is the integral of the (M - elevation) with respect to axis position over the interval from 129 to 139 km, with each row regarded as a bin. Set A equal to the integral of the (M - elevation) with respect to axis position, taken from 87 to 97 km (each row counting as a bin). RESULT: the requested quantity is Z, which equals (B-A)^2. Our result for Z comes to 7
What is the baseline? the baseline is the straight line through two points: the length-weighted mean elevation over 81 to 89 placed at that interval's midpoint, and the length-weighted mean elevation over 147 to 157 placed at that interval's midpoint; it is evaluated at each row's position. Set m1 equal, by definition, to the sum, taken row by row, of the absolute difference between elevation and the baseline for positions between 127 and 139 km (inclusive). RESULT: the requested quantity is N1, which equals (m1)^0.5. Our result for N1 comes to 1.02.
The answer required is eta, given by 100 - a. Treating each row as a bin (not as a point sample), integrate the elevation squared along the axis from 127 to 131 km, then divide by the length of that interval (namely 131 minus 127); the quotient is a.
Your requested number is 12.2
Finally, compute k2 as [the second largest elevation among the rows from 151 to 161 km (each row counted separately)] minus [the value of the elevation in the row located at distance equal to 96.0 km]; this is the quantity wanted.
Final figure 0.1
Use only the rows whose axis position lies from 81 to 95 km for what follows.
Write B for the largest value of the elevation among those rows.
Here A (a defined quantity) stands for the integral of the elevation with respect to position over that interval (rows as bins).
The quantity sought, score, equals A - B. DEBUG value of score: 126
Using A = 135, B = 9.923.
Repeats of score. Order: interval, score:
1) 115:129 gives 121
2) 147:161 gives 124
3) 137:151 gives 124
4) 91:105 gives 124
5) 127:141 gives 123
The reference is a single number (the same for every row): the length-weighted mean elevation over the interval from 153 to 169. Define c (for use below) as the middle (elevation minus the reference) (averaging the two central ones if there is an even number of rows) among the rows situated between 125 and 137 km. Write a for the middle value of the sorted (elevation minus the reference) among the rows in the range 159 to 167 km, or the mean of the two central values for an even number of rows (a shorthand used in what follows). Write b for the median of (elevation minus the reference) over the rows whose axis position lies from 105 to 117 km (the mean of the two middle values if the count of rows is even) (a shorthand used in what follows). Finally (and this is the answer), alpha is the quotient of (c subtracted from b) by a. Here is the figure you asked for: 0.1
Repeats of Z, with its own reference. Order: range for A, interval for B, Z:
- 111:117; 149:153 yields 0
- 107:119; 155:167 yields 3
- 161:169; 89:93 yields 4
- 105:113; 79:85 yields 1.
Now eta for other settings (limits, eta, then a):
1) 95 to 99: 7.0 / 93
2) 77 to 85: 11.8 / 88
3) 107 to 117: 12.4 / 88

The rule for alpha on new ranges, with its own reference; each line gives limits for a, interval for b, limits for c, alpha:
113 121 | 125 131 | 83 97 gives 2.9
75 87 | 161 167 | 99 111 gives 0.5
